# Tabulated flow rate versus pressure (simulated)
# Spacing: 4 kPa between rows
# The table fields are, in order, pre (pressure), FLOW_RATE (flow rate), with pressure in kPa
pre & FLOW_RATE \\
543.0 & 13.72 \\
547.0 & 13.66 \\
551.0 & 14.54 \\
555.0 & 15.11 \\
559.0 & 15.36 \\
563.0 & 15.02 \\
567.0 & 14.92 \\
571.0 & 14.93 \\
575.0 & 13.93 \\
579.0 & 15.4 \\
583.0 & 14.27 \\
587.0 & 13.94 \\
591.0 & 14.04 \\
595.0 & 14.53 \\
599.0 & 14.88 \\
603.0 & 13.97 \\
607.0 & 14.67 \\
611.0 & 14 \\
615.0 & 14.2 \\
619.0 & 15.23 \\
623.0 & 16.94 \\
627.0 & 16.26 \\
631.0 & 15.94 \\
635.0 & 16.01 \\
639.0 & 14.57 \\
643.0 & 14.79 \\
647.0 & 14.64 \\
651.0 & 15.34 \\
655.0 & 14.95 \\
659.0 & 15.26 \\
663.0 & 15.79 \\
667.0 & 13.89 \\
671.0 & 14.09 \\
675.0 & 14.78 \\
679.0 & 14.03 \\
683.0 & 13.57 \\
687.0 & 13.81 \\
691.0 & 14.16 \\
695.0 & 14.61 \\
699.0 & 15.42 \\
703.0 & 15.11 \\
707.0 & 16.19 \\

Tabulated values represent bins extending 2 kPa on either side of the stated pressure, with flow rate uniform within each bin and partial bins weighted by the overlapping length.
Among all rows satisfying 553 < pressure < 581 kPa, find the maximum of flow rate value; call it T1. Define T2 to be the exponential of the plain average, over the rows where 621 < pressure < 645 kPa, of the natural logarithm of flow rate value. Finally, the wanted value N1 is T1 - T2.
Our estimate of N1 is -0.3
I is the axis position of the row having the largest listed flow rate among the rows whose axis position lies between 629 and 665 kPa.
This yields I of 635.0 kPa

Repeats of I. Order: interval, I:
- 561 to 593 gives 579.0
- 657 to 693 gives 663.0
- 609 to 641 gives 623.0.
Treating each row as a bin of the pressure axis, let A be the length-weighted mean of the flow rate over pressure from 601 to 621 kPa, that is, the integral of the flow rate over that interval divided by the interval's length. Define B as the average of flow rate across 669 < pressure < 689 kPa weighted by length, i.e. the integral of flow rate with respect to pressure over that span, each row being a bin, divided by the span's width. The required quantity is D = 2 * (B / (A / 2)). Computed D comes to 3.90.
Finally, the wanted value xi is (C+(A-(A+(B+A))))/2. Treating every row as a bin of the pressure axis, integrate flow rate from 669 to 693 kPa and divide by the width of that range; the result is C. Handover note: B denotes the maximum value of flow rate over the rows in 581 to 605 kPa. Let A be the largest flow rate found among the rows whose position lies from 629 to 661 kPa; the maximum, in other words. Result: -8.4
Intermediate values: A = 16.01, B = 14.88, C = 14.1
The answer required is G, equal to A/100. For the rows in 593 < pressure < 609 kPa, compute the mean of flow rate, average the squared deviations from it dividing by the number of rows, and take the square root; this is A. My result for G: 0.0034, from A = 0.34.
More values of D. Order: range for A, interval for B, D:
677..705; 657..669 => 4.16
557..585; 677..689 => 3.72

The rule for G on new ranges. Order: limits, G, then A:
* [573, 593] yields 0.0056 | 0.56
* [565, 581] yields 0.0054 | 0.54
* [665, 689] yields 0.0038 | 0.38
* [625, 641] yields 0.0066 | 0.66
